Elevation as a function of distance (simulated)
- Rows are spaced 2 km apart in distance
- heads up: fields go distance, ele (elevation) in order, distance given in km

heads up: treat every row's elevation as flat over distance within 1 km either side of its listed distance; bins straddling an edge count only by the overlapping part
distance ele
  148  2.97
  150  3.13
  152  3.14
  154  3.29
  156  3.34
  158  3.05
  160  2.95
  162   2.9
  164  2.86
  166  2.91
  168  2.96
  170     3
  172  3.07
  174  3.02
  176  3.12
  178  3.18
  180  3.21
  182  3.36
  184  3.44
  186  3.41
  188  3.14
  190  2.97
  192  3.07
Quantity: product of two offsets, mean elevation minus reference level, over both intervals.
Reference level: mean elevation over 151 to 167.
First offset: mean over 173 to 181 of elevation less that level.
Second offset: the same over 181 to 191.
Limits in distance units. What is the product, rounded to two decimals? 0.02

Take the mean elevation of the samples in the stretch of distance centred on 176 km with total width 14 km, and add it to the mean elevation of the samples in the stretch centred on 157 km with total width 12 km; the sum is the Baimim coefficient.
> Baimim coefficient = 6.25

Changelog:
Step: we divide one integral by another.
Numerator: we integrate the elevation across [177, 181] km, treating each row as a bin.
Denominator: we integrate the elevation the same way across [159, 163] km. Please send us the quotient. 1.1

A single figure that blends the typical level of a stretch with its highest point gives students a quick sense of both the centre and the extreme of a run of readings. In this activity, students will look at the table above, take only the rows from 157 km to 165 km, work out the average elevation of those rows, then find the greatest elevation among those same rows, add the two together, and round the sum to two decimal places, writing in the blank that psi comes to 5.99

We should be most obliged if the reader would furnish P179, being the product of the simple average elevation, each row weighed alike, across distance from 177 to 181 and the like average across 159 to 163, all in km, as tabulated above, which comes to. 9.35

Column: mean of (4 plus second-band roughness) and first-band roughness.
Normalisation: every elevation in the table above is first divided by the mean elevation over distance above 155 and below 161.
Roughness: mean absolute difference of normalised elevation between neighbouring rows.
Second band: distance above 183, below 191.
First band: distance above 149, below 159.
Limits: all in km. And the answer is 2.05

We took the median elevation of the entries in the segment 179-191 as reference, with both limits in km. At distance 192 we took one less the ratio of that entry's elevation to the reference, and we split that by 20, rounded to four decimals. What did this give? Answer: 0.0033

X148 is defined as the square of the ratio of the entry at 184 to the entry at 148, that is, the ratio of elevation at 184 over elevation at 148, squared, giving 1.34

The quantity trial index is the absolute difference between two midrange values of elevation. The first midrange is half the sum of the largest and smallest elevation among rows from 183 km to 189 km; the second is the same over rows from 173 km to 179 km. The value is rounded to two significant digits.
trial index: 0.19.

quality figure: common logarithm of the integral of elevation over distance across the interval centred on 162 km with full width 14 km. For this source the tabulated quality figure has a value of 1.62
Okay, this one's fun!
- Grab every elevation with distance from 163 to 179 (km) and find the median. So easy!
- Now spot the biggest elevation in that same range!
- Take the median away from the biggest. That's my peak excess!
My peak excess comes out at 0.17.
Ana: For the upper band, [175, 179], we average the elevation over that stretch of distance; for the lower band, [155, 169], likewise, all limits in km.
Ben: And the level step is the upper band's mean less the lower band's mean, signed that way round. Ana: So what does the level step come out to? 0.15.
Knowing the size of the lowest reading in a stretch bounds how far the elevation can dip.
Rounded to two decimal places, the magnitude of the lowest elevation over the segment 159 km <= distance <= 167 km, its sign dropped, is 2.86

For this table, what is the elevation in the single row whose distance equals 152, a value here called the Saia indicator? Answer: 3.14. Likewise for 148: 2.97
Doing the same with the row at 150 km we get 3.13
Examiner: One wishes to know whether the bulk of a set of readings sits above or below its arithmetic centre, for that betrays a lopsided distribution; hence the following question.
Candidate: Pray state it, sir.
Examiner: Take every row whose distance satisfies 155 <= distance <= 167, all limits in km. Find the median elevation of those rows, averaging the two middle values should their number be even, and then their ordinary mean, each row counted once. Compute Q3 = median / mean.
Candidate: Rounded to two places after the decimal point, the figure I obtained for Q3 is 0.98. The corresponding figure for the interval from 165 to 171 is 1.00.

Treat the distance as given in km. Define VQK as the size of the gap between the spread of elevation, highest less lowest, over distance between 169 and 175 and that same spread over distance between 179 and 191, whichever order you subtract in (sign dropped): 0.40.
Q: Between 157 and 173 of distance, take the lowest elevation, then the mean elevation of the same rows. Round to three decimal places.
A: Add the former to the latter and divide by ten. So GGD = 0.582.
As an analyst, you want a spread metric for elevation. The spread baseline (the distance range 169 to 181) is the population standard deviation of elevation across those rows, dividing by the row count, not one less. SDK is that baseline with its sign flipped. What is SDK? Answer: -0.078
